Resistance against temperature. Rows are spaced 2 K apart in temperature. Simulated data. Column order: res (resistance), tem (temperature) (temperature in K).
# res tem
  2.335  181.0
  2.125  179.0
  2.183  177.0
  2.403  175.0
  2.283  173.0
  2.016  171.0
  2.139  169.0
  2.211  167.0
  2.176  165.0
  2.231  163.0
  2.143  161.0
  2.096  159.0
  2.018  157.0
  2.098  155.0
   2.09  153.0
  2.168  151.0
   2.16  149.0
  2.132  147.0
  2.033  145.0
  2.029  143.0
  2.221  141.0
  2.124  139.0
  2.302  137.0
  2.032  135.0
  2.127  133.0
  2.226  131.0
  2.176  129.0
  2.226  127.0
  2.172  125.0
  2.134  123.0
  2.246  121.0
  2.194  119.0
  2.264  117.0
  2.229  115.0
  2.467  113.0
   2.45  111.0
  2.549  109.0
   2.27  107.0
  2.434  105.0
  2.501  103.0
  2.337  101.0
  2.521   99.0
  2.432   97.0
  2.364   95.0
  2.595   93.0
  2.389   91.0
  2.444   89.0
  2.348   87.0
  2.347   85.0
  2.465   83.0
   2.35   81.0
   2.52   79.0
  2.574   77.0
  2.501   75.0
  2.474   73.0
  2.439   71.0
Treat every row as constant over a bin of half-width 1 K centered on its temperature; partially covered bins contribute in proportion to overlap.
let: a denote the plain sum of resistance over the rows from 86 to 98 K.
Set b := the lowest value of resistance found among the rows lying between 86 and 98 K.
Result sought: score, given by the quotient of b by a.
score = 0.161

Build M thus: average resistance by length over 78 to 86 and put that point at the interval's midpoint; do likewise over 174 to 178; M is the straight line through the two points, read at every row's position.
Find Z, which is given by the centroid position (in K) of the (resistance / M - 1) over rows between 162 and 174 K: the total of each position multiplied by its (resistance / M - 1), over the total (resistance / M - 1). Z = 168.3 K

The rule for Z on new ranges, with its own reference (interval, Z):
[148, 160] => 154.5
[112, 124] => 120.3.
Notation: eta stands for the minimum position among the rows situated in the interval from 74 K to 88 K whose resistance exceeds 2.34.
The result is 75.0 K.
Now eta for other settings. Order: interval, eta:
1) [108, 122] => 109.0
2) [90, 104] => 91.0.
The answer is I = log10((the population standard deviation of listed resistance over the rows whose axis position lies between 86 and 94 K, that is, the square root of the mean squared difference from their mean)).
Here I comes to -1.03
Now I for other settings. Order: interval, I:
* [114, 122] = -1.59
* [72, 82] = -1.13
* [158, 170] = -1.34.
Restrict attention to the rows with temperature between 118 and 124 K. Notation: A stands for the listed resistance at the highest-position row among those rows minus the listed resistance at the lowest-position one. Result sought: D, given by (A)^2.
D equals 0.004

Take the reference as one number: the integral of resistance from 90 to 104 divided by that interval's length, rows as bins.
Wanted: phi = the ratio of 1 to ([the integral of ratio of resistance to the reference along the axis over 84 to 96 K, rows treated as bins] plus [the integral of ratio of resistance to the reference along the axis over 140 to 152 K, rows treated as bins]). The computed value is 0.0450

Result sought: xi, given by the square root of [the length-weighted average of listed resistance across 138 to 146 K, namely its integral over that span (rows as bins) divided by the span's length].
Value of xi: 1.45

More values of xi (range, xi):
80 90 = 1.55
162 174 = 1.48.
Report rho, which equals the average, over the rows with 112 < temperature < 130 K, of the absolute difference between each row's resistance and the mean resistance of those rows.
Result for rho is 0.061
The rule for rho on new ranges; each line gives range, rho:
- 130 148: 0.076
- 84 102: 0.070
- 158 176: 0.083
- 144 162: 0.041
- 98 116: 0.093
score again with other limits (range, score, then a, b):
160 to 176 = 0.115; 17.6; 2.016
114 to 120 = 0.328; 6.7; 2.194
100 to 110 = 0.188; 12.1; 2.27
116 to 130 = 0.138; 15.4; 2.134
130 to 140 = 0.188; 10.8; 2.032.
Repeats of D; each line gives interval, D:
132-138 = 0.031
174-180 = 0.077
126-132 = 0.000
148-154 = 0.005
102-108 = 0.053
